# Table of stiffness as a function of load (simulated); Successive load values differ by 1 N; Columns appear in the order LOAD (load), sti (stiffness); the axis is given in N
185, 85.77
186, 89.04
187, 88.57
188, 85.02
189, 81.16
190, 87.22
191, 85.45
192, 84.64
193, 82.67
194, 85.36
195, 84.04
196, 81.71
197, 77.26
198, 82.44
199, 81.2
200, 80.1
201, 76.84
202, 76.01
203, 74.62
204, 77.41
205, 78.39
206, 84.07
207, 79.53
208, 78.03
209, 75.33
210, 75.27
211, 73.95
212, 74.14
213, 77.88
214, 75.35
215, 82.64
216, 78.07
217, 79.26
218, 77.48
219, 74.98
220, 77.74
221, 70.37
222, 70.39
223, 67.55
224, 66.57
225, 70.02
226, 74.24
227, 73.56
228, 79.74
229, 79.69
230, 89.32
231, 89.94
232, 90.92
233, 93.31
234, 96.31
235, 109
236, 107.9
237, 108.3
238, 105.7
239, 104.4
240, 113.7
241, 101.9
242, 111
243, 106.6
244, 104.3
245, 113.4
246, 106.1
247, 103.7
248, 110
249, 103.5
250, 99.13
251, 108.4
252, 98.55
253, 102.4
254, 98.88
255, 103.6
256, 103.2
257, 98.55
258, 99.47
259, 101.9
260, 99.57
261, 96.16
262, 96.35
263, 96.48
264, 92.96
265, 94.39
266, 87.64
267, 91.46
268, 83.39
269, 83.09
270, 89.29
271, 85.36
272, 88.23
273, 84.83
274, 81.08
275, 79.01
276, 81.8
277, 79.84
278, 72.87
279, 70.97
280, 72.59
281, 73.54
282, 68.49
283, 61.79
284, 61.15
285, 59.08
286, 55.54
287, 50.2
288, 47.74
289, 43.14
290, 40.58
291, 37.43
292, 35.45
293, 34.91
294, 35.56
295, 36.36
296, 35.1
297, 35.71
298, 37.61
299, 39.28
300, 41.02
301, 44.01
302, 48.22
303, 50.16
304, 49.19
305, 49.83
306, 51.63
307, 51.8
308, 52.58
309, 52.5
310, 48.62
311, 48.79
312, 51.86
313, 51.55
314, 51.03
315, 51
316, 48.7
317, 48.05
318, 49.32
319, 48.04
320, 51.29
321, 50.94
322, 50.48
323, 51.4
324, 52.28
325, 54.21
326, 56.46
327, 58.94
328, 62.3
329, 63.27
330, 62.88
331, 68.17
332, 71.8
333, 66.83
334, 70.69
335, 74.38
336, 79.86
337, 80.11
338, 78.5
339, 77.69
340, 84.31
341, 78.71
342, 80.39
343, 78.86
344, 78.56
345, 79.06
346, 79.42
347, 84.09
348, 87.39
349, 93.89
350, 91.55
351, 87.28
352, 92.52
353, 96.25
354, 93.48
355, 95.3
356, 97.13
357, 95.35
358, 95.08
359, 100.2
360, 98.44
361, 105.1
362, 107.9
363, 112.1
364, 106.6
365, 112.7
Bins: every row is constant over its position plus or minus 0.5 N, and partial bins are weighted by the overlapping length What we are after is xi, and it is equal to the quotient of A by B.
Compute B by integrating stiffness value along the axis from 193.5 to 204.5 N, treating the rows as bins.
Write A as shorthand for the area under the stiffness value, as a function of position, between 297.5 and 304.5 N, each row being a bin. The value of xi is 0.4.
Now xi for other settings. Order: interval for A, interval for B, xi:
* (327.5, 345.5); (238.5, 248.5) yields 1.2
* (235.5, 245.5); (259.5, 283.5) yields 0.5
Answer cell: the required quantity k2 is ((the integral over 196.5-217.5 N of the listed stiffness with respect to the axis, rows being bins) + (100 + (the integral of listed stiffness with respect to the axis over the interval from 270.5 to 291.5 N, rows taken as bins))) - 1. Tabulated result 3132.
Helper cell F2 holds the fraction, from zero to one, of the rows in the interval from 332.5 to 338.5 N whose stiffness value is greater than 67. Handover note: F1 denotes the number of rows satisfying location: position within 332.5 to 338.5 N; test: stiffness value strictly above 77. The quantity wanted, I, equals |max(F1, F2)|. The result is 3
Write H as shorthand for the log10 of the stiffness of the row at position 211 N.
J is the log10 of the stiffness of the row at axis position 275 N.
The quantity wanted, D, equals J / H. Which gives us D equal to 1.02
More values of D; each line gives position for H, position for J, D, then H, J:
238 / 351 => 0.96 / 2.02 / 1.94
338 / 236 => 1.07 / 1.89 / 2.03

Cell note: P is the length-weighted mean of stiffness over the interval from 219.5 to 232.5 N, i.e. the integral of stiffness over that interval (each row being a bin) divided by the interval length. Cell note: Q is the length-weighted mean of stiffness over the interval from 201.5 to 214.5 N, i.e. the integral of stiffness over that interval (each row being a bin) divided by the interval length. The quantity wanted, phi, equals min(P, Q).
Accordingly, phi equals 77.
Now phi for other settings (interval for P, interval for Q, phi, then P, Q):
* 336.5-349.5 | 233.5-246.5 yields 82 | 82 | 107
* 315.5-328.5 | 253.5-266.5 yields 52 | 52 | 98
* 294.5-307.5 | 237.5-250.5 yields 44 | 44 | 106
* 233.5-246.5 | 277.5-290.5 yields 60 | 107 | 60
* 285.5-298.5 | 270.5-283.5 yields 40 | 40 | 77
